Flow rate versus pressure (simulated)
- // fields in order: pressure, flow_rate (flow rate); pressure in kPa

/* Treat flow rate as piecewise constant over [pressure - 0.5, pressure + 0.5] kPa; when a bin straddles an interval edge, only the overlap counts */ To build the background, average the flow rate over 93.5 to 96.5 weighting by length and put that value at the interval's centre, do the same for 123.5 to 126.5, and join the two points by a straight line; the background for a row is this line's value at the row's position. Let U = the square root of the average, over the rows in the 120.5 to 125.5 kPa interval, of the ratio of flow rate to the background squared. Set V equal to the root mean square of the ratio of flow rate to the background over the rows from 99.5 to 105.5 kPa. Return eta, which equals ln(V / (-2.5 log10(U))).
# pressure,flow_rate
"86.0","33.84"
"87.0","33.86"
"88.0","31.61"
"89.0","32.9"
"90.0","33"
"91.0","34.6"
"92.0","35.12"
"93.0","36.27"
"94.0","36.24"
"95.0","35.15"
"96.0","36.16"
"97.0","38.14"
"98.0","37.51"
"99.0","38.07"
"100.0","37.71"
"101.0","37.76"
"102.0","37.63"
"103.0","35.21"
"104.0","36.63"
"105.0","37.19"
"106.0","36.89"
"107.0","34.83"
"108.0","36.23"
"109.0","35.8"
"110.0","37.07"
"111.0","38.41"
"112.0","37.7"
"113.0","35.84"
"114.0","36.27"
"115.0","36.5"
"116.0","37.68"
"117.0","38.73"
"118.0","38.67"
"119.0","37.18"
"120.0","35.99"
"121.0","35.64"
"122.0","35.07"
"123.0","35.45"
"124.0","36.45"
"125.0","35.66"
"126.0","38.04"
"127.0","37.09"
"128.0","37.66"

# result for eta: 3.5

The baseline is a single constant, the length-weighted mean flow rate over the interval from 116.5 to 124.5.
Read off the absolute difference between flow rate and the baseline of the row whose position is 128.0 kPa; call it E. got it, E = 1.0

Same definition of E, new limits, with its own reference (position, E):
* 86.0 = 2.8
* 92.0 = 1.5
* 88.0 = 5.0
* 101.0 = 1.1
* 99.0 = 1.4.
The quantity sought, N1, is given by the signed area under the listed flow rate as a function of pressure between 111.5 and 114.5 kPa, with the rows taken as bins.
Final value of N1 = 110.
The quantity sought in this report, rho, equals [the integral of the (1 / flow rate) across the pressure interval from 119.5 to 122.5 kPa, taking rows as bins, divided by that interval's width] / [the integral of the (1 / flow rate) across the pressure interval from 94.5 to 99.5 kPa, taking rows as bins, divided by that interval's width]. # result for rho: 1.04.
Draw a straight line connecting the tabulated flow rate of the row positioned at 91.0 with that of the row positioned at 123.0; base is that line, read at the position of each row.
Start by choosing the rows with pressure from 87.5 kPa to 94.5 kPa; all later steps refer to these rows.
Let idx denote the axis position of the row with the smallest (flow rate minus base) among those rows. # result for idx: 88.0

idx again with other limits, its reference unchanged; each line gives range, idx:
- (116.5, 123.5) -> 122.0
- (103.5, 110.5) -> 107.0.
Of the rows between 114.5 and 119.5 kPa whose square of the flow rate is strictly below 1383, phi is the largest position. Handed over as 119.0 kPa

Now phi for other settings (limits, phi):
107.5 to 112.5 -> 110.0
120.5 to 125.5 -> 125.0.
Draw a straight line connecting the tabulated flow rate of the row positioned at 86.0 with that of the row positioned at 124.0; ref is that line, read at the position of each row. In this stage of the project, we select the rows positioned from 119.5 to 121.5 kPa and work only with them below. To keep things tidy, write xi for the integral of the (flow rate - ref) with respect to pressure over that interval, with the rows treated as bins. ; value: -1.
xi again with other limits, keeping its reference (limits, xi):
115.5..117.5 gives 5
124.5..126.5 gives 1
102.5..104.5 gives 2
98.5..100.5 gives 6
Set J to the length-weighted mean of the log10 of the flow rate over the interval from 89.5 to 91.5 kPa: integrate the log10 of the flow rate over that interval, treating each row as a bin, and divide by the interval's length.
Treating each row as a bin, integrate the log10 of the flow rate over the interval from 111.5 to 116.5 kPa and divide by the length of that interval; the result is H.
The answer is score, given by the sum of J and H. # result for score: 3.09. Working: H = 1.566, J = 1.529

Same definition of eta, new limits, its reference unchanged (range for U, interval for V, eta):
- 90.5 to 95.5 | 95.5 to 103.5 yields 4.7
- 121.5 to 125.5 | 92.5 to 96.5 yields 3.5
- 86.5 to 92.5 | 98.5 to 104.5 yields 2.7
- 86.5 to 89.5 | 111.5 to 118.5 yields 2.4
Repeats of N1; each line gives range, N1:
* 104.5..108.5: 145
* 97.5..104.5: 261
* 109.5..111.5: 75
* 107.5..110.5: 109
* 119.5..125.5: 214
